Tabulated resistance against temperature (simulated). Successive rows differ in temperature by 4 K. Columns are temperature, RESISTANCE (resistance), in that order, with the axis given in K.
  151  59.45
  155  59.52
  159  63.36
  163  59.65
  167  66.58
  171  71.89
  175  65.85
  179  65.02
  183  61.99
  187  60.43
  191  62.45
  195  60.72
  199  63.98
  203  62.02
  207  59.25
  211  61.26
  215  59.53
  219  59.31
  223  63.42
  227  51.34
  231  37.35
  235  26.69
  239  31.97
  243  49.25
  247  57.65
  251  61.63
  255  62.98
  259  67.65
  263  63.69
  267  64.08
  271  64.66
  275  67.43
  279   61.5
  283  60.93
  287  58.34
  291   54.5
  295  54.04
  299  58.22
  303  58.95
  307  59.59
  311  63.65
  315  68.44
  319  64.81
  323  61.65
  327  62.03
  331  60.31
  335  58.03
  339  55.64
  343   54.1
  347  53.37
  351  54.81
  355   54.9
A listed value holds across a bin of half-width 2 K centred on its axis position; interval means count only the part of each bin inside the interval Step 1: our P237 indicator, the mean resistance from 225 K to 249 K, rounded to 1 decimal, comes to 42.4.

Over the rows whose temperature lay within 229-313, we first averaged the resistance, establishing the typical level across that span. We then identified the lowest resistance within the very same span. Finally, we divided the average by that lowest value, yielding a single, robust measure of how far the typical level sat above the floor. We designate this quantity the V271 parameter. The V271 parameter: 2.1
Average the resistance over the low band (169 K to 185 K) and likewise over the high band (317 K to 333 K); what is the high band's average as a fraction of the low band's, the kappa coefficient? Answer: 0.94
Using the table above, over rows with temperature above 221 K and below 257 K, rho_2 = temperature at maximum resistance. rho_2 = 223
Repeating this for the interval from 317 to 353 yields 319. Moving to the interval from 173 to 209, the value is 175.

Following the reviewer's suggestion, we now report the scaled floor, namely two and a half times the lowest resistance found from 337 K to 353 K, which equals 133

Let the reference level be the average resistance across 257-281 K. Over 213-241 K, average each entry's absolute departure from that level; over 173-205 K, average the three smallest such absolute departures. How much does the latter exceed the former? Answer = -17.1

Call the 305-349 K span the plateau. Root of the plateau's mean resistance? 7.76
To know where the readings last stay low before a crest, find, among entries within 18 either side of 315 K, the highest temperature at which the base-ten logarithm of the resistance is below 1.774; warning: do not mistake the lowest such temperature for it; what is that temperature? 303 K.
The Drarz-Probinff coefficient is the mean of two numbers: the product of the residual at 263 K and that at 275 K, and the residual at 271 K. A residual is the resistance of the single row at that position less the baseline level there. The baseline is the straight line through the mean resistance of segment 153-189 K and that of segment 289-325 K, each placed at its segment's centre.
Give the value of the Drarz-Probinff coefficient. 8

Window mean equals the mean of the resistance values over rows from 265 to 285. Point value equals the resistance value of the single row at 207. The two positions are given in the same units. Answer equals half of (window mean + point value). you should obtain 61.5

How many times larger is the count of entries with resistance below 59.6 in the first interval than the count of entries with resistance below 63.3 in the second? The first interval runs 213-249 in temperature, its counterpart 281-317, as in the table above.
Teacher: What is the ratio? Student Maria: 1.14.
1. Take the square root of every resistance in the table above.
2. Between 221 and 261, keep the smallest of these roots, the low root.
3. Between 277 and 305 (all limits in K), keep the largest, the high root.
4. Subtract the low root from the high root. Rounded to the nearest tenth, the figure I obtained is 2.7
